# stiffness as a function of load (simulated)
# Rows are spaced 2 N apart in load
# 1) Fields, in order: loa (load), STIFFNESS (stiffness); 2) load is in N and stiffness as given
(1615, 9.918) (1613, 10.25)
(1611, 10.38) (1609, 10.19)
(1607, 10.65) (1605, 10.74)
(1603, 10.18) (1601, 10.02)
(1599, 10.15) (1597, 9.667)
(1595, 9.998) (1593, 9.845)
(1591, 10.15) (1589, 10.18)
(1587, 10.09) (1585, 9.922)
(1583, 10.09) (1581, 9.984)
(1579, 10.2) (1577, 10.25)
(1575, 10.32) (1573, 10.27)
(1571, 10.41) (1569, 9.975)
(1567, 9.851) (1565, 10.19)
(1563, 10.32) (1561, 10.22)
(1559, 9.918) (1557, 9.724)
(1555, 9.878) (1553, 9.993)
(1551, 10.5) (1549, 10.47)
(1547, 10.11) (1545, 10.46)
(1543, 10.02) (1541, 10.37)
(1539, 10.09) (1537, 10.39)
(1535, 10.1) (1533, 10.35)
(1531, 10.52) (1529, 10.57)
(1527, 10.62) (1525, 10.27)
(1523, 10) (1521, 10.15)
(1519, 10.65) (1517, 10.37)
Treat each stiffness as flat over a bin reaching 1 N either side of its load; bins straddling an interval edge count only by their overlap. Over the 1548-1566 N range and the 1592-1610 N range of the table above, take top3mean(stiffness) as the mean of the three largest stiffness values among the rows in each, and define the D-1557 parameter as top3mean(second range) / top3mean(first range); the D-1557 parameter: 1.01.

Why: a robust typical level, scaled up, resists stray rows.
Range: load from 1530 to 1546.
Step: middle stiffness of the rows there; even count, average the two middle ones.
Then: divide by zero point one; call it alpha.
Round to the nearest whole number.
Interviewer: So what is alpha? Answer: 104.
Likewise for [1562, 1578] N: 103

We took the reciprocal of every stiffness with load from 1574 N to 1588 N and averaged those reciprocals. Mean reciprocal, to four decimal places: 0.0988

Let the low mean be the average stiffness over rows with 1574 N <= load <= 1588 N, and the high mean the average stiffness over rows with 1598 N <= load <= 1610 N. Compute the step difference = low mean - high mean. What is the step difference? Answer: -0.20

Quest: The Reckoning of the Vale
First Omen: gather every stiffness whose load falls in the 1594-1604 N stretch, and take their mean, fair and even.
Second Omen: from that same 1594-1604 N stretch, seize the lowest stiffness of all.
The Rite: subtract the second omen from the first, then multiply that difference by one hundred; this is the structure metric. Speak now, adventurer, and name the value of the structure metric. 33.6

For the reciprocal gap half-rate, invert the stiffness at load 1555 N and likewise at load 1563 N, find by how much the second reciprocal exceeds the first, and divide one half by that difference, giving -115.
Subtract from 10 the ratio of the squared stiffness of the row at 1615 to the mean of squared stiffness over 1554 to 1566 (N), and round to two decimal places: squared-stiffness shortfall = 9.02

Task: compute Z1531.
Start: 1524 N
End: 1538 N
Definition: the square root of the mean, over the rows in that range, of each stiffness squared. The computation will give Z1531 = 10.4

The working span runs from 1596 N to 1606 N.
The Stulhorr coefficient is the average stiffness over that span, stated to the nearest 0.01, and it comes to 10.15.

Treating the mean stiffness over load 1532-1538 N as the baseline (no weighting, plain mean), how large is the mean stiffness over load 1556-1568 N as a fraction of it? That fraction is 0.976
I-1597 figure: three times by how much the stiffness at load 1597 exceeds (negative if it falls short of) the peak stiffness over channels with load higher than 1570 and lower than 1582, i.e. -2.23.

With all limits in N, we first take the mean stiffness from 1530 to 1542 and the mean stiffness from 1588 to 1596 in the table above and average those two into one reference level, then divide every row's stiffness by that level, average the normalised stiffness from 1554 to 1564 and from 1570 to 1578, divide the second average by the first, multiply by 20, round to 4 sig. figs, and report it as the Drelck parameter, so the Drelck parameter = 20.60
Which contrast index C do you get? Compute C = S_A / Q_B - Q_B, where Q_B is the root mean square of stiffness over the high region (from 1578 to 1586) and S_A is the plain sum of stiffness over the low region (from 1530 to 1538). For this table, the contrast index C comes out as -5.9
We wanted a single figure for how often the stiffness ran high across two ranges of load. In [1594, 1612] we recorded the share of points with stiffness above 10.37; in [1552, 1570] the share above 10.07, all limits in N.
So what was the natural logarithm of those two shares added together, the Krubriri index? -0.41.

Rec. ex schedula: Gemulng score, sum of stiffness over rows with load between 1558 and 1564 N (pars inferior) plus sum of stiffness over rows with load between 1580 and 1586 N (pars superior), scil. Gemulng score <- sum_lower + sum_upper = 60.5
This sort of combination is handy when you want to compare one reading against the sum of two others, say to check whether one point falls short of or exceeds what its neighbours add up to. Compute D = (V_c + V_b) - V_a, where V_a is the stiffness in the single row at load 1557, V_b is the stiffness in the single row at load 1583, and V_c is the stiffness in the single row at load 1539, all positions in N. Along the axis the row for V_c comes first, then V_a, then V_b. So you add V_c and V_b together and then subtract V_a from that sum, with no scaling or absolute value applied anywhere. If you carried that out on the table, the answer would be 10.5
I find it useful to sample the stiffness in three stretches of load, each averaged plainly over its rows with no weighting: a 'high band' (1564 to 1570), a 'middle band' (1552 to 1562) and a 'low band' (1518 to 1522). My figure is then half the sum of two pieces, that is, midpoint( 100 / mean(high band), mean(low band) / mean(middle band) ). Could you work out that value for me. 5.52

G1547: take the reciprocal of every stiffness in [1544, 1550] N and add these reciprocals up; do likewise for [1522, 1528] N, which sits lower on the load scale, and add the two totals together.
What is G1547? 0.582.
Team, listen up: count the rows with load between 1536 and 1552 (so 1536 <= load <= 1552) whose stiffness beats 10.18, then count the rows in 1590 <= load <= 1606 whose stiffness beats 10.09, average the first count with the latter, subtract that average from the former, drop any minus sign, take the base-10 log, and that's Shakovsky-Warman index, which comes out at -0.3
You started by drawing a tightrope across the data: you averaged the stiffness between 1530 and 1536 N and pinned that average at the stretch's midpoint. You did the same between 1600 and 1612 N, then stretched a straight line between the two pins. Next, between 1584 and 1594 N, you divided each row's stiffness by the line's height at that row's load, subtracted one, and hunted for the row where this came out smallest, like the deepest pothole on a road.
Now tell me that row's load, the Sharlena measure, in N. 1593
